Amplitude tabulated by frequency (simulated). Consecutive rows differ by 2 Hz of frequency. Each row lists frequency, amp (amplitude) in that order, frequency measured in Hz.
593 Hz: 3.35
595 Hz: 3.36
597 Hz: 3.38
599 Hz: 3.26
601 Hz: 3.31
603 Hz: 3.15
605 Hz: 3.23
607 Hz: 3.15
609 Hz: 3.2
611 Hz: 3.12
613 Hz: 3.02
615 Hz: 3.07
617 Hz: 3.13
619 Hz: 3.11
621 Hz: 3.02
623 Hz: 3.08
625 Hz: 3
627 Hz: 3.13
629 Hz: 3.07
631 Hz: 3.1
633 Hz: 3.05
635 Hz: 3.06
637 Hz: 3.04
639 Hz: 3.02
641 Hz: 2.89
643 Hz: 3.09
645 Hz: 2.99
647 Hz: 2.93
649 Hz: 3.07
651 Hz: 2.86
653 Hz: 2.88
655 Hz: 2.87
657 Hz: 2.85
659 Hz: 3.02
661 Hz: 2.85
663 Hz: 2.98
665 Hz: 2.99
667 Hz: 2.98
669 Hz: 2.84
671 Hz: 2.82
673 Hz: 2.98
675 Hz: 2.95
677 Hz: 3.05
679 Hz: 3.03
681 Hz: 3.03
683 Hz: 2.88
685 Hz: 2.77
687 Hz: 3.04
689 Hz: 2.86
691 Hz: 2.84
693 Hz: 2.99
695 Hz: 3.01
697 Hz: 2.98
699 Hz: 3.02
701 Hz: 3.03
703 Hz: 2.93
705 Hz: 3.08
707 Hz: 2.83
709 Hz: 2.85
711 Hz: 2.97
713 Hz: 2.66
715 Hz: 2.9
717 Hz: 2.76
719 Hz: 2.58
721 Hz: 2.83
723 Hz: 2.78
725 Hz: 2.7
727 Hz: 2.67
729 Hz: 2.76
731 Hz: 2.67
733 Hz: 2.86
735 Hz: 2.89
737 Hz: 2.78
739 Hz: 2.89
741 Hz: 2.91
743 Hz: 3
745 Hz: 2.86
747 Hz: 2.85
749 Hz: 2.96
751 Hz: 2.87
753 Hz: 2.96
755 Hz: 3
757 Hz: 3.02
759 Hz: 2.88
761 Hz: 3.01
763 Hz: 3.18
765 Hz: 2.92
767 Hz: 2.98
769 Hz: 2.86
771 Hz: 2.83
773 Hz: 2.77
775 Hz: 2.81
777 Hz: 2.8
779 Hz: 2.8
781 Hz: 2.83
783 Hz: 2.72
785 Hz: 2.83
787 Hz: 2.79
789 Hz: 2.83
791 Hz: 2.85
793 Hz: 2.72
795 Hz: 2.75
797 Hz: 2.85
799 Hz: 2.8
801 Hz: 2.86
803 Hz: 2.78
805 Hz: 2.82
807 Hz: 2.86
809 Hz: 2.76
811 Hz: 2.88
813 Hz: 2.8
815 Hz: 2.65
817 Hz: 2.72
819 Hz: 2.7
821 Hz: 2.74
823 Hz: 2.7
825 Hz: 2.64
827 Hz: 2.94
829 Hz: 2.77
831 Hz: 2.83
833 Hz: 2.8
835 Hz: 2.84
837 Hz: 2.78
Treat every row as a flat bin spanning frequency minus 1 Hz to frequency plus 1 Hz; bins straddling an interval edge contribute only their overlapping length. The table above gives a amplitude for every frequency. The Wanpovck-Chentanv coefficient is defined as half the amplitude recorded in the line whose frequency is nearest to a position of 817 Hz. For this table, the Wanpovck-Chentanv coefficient 1.36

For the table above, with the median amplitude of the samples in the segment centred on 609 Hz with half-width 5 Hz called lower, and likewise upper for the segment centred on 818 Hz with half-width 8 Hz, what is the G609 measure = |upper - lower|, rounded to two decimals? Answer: 0.44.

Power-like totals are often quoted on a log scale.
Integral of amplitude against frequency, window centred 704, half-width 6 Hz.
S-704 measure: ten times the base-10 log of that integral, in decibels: 15.5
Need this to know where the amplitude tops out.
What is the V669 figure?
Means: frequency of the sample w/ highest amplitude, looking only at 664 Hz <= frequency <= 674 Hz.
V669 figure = 665 Hz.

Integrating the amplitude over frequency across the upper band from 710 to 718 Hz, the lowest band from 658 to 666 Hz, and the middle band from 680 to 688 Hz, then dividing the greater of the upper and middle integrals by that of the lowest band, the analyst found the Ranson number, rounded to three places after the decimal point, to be 0.990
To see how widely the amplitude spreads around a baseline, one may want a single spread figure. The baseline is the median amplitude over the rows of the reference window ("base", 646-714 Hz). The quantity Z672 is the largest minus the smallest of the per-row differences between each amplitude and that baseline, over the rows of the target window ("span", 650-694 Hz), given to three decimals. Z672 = 0.280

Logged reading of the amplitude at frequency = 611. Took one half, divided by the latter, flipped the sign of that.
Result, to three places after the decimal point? -0.160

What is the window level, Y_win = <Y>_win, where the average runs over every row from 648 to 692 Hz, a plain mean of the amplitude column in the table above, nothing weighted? 2.93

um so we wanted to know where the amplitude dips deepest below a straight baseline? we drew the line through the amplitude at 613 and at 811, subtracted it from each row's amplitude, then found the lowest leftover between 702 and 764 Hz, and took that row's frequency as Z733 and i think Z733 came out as 719 Hz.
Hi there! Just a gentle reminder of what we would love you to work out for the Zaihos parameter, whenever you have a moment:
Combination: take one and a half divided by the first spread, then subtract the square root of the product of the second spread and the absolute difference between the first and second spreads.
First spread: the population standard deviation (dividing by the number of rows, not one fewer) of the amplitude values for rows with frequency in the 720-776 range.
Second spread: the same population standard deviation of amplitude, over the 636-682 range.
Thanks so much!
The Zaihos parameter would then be 13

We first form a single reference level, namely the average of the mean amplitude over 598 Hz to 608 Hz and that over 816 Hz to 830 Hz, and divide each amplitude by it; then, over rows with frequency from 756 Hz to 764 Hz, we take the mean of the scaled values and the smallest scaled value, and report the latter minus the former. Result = -0.05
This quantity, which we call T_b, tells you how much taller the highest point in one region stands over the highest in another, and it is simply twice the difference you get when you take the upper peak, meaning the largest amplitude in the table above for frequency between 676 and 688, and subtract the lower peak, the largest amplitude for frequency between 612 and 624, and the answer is -0.16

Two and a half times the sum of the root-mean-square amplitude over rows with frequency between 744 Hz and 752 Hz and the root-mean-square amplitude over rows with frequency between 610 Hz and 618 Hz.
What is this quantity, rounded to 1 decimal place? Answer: 14.9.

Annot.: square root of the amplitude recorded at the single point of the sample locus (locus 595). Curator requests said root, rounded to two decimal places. 1.83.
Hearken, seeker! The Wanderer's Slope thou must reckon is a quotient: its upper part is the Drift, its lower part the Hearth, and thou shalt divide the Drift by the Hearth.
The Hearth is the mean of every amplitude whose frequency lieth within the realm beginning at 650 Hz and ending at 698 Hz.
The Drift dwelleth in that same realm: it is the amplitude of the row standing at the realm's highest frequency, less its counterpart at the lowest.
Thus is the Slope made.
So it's 0.041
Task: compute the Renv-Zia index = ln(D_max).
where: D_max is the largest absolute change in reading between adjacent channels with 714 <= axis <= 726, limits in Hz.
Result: -1.39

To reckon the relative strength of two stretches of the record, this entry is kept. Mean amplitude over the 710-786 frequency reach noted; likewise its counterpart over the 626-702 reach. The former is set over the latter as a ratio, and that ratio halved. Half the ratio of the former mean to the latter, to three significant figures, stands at 0.480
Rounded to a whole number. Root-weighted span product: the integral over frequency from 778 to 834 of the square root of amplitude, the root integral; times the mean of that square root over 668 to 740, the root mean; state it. 158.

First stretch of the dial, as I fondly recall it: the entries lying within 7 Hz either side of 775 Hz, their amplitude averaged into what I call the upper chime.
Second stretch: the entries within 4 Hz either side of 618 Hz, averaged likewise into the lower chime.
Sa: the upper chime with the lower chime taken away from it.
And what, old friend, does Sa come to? -0.3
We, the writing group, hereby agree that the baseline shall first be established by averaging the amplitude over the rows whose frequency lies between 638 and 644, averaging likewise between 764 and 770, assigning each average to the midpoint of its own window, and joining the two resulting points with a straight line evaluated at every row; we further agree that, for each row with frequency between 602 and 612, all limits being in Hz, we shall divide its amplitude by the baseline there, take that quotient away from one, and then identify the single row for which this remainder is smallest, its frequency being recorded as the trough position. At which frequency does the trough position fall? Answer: 605 Hz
